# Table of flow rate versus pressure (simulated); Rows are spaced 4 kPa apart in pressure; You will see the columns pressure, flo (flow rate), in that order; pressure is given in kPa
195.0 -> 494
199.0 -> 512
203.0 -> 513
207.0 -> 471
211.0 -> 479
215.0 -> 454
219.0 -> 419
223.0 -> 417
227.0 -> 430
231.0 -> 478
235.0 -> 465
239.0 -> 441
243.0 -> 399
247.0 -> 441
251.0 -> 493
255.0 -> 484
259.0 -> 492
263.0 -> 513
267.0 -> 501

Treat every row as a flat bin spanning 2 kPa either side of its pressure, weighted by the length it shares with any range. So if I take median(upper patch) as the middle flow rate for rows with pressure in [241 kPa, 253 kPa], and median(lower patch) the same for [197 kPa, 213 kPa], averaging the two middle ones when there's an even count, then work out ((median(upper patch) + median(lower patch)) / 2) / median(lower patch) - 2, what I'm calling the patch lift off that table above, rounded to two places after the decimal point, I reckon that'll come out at -1.05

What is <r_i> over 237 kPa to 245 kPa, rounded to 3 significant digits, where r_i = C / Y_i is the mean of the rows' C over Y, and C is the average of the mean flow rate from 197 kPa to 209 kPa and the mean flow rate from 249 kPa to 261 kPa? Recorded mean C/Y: 1.18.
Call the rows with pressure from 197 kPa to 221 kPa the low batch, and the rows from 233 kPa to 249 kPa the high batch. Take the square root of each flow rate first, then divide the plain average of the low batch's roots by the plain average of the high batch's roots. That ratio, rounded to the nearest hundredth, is 1.04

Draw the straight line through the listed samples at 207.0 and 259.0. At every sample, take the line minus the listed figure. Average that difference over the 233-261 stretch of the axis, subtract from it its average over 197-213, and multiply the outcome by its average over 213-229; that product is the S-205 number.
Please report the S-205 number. 2399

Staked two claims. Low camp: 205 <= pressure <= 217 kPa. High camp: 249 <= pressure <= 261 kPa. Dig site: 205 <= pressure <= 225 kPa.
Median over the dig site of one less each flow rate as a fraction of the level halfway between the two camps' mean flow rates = 0.052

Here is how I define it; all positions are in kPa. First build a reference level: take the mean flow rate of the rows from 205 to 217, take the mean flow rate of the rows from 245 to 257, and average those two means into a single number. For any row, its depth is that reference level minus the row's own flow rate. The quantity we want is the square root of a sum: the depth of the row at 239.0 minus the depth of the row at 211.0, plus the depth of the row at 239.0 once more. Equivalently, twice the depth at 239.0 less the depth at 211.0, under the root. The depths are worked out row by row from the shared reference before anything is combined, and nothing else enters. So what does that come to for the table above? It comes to 8.2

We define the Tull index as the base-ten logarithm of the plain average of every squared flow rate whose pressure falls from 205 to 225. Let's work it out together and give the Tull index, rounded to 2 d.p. 5.30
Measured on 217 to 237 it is 5.29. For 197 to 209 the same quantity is 5.40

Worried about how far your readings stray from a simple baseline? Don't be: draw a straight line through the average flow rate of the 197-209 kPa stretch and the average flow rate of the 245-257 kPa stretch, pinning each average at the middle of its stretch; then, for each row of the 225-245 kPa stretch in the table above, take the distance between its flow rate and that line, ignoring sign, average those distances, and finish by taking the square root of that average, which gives 6.2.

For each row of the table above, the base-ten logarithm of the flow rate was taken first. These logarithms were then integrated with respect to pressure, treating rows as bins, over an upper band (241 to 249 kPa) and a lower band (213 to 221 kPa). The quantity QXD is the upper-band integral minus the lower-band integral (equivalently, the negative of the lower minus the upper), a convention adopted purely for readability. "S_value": -0.1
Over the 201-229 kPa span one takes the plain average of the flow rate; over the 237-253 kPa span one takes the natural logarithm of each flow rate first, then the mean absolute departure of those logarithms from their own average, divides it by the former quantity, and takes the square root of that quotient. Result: 0.011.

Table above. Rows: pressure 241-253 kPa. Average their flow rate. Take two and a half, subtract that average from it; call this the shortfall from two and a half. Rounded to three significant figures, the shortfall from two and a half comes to -442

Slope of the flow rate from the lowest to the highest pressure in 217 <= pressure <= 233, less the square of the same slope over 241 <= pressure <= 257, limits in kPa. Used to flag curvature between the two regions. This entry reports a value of -45.3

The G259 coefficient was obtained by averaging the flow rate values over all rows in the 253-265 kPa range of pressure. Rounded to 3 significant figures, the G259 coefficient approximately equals 496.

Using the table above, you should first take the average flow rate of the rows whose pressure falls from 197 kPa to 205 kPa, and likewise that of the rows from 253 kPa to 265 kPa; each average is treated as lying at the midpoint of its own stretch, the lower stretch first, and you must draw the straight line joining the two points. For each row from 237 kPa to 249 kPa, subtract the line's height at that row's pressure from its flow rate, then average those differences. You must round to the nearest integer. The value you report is -74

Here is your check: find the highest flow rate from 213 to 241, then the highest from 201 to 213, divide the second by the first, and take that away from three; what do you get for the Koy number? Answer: 1.93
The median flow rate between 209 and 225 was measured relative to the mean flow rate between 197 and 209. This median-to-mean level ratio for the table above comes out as 0.88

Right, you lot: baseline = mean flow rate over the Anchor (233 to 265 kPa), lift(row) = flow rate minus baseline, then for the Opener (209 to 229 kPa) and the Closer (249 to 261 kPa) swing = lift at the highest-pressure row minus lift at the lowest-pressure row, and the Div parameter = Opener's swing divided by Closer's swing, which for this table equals 49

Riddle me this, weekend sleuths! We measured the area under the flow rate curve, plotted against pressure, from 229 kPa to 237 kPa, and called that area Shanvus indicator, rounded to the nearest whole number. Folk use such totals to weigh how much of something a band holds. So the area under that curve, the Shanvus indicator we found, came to 3772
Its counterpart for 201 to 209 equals 3936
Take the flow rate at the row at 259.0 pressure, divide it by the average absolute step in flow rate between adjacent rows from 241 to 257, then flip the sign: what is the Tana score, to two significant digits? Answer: -14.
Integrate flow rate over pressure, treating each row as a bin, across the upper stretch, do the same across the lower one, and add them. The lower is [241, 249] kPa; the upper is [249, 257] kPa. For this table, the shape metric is 7268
